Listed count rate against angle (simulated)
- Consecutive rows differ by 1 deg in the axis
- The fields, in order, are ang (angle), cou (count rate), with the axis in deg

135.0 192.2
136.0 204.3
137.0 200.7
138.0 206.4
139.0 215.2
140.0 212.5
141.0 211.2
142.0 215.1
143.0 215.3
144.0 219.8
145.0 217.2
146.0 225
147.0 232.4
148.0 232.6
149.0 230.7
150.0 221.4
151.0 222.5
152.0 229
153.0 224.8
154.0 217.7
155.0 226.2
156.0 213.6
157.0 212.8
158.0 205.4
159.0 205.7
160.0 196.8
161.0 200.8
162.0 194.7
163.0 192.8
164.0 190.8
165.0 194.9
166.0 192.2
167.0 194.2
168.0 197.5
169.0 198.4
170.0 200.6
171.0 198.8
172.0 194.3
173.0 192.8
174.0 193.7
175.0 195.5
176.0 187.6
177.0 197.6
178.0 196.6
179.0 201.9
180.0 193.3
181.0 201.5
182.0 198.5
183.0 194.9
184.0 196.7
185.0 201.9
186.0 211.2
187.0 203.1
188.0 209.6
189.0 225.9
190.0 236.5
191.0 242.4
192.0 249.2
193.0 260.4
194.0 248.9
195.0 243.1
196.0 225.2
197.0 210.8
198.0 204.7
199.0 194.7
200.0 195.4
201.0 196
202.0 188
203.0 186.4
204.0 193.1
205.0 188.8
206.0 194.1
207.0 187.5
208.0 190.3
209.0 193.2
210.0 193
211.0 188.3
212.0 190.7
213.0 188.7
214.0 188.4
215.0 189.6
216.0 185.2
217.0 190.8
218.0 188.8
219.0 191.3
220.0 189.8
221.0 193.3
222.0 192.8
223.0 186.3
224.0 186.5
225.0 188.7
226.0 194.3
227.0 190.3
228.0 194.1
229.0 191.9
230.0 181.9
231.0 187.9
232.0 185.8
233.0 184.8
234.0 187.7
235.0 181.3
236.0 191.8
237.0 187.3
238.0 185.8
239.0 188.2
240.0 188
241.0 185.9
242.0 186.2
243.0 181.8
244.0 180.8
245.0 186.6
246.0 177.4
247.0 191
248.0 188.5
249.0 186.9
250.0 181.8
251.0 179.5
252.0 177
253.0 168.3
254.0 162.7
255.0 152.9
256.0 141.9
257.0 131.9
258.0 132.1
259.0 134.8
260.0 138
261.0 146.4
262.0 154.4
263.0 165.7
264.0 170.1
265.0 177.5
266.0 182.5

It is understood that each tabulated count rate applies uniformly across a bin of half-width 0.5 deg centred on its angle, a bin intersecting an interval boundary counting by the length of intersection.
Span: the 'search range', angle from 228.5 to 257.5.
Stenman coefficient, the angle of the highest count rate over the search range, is 229.0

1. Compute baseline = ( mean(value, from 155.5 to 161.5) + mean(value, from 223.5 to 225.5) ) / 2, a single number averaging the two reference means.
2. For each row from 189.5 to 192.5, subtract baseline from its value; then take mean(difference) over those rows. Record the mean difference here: 46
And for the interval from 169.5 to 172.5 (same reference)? 1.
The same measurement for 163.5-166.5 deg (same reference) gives -4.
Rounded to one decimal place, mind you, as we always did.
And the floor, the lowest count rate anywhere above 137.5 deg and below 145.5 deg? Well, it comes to 206.4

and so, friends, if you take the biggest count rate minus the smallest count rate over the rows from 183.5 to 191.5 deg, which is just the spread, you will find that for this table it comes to 45.7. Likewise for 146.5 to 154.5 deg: 14.9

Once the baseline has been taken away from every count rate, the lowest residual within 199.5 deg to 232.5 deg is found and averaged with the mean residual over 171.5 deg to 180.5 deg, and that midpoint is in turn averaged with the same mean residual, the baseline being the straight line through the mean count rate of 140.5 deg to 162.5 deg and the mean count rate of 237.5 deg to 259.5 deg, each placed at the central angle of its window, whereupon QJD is -10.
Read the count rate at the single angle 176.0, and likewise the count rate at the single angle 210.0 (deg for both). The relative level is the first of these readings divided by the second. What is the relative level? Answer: 0.97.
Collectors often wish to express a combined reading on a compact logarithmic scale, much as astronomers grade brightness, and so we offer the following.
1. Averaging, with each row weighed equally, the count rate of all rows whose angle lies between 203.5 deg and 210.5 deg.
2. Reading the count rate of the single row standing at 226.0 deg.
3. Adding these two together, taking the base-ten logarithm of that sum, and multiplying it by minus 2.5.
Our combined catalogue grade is -6.47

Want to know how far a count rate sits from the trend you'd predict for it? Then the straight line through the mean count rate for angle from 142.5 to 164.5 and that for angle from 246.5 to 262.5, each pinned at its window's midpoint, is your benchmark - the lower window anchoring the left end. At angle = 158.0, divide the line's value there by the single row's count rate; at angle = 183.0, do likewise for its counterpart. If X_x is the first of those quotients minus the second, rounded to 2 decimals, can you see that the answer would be 0.01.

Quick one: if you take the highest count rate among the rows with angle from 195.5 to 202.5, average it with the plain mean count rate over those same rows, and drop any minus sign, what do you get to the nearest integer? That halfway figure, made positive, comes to 214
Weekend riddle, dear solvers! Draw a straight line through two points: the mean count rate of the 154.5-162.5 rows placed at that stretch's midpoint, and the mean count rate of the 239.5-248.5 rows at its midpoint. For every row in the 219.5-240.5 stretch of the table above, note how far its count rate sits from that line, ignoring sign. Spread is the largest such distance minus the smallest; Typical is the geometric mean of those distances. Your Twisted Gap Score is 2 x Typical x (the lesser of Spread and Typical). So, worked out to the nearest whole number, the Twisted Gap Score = 6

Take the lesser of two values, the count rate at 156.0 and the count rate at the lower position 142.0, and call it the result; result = 214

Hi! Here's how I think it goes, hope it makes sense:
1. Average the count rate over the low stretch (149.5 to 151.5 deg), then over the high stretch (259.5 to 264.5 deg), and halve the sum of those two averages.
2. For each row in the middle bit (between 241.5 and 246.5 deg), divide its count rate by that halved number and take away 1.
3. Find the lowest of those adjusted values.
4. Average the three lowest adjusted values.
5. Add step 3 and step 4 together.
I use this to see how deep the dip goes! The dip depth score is -0.10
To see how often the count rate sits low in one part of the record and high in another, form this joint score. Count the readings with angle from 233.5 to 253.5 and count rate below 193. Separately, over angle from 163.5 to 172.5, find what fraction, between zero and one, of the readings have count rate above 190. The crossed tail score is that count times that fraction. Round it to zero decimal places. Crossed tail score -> 20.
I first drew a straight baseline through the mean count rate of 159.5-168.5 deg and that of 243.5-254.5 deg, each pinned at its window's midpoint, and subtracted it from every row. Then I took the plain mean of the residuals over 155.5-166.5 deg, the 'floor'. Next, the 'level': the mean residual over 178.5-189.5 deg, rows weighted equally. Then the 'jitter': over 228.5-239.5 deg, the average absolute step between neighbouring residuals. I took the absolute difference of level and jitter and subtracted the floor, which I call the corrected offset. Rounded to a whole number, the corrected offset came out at 3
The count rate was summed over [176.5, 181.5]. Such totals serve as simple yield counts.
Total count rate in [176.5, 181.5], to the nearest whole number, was 991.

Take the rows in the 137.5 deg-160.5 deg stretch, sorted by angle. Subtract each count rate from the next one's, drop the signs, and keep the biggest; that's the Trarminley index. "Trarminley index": 12.6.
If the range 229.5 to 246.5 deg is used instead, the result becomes 10.5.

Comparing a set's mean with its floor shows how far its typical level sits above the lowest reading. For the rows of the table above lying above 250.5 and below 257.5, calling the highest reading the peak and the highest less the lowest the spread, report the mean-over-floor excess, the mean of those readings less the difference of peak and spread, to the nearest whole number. 27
